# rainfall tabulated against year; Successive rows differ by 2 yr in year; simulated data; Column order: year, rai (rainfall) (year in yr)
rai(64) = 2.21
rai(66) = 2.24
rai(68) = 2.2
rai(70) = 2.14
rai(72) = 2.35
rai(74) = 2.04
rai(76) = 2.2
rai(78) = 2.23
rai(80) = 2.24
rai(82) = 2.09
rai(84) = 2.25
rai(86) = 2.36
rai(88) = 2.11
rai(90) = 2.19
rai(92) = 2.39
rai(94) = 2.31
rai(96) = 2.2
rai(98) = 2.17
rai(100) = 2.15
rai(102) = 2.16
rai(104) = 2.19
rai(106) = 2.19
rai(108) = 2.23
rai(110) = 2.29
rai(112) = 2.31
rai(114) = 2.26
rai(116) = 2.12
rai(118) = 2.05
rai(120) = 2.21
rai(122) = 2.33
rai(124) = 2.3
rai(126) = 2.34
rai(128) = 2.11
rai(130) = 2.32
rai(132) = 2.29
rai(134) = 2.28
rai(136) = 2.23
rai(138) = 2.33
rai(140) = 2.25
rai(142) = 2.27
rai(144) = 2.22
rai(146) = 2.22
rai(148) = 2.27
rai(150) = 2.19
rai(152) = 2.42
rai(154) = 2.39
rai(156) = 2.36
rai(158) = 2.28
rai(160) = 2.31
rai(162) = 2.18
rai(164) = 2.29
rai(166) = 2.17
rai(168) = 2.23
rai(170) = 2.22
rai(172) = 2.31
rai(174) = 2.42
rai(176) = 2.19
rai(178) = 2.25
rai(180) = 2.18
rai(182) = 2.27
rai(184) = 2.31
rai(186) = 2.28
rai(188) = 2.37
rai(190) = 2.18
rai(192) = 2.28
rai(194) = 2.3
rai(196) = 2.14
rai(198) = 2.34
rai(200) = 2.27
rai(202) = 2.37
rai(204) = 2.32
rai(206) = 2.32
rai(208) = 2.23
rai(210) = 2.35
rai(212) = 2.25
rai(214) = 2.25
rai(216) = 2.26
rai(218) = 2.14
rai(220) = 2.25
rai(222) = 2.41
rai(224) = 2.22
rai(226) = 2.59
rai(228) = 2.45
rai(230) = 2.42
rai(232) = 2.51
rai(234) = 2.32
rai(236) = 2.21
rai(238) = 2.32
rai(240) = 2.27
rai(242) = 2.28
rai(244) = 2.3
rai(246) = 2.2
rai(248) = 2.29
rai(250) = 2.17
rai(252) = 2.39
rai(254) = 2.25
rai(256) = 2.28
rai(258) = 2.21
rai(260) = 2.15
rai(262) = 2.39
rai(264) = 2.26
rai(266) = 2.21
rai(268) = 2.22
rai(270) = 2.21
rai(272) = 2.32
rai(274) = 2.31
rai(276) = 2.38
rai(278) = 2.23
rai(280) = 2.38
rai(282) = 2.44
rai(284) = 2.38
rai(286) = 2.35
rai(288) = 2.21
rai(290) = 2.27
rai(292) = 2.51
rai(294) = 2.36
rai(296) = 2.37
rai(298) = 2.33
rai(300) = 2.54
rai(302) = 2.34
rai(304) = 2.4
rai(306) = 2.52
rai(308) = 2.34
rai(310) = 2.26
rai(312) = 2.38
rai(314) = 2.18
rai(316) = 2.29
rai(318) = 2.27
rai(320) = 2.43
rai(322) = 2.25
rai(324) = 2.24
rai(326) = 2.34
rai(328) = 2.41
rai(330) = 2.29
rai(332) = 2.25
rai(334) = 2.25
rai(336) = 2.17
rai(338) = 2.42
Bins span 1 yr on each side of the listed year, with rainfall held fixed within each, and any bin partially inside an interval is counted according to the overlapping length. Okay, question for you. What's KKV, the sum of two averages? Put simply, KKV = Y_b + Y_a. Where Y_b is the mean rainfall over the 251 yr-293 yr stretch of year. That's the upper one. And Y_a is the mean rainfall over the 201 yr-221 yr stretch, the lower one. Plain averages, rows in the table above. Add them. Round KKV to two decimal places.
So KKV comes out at 4.58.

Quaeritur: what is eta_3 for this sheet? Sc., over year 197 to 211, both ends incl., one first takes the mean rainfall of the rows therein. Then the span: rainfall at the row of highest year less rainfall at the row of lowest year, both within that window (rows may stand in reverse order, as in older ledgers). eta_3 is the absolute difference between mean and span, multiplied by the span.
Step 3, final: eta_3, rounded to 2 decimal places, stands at 0.02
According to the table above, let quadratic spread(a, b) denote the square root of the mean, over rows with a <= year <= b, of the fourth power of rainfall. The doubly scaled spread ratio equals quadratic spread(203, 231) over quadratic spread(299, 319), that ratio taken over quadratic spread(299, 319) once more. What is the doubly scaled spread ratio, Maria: 0.175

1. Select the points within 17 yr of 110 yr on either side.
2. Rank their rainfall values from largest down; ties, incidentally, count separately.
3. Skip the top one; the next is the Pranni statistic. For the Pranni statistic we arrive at 2.33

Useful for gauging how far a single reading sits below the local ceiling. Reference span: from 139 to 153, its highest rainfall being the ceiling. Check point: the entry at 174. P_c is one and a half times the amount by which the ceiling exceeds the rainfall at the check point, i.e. 0.00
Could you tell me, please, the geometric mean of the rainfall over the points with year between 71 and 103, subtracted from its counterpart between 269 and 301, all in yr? 0.13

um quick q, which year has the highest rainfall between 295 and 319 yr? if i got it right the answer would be 300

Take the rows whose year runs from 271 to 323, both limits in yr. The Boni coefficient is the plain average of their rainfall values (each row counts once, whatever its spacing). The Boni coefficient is 2.35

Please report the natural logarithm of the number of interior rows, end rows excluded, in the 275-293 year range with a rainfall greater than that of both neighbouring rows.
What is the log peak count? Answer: 0.0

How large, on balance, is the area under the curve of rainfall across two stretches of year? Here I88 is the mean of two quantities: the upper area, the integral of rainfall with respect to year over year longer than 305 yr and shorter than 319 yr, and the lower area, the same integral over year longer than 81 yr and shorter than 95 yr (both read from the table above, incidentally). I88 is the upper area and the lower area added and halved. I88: 31.9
